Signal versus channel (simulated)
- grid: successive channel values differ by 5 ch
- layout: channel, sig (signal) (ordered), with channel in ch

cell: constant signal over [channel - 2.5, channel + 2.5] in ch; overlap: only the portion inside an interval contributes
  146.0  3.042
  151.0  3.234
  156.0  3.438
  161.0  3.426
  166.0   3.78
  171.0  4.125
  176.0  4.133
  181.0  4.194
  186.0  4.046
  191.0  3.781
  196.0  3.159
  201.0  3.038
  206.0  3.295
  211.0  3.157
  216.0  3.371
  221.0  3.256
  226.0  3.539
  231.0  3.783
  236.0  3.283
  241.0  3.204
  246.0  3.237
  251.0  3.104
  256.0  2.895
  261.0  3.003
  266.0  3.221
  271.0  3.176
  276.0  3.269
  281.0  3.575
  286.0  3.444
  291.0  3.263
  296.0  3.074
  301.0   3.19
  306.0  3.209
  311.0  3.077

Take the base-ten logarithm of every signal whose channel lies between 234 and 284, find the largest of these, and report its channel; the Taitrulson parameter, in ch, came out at 281.0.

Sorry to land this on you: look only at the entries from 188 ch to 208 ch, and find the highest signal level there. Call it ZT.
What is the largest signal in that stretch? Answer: 3.781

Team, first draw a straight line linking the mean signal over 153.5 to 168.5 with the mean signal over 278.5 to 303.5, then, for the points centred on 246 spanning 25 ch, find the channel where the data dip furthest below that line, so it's 256.0 ch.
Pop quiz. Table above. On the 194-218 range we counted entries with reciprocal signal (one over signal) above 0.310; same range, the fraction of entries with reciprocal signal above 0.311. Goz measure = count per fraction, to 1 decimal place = 5.0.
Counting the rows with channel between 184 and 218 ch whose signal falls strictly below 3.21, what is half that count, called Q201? 1.5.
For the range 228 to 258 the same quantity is 1.5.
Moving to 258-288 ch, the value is 1.0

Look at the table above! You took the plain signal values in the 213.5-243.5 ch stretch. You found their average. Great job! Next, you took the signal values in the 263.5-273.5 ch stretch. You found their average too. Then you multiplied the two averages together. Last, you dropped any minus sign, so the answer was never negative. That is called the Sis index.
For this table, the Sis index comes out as 10.89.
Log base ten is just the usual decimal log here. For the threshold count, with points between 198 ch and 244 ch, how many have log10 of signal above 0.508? 6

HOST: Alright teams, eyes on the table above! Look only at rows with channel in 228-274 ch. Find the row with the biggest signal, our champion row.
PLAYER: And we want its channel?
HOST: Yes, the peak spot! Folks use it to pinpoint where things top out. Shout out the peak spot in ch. 231.0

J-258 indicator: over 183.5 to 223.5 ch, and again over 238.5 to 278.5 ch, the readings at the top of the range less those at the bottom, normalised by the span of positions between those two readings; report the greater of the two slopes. 0.002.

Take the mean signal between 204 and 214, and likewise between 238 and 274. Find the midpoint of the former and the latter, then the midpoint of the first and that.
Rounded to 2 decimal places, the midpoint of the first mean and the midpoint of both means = 3.20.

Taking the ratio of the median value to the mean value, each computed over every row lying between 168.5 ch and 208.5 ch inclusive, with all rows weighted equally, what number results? 1.052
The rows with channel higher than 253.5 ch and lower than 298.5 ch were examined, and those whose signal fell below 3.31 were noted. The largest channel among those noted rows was 296.0 ch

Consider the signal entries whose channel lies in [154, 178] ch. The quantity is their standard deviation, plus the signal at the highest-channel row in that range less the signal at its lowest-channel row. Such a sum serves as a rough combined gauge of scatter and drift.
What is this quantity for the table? 1.0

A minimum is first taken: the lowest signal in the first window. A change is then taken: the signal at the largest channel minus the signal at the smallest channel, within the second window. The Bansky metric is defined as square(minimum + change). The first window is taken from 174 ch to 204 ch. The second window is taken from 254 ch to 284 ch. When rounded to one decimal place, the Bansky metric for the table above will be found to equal 13.8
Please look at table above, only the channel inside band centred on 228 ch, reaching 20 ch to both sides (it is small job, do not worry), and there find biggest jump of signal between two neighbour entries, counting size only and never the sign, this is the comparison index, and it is 0.50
